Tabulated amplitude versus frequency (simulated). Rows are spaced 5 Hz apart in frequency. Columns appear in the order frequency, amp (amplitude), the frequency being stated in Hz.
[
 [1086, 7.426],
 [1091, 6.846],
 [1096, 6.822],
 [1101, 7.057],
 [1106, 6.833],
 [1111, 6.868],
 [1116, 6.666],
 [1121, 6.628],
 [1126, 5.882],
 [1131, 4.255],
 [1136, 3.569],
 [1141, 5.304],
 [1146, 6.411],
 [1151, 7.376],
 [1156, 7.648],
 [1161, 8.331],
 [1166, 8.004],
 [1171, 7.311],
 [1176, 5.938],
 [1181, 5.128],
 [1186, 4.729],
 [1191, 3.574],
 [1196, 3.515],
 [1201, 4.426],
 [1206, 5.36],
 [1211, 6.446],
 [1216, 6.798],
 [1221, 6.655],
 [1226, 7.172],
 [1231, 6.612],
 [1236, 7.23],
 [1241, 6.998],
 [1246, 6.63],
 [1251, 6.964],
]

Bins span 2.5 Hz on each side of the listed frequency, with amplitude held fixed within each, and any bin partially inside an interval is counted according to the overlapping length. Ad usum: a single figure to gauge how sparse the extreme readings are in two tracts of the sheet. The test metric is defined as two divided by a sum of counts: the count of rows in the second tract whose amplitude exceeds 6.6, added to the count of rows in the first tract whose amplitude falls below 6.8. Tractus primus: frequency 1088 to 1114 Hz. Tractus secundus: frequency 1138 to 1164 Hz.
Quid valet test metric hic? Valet 0.67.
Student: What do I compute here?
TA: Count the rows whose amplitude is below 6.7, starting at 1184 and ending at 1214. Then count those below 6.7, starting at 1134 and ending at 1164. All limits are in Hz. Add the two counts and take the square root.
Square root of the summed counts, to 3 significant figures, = 3.00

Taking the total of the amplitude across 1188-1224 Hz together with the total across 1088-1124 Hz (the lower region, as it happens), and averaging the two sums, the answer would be 42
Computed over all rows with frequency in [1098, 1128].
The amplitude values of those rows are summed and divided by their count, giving 6.7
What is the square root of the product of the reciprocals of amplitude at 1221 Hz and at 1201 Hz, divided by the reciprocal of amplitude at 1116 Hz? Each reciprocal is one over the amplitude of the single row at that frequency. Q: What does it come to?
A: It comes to 1.23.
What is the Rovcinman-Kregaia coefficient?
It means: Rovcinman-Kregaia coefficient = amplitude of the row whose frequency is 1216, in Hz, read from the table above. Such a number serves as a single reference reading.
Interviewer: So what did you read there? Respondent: 6.798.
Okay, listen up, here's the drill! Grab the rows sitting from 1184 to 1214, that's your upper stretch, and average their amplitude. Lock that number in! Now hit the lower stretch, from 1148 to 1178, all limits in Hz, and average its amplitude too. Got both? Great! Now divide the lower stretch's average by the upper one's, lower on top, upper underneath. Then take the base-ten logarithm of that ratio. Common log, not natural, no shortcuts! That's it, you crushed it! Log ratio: 0.20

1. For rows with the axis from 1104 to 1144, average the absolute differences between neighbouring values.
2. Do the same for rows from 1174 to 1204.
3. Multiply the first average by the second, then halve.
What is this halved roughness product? 0.24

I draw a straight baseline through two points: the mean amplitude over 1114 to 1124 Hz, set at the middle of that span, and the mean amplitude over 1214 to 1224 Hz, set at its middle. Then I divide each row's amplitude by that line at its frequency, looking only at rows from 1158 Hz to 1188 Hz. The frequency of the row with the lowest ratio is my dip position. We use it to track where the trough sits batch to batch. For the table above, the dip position 1186 Hz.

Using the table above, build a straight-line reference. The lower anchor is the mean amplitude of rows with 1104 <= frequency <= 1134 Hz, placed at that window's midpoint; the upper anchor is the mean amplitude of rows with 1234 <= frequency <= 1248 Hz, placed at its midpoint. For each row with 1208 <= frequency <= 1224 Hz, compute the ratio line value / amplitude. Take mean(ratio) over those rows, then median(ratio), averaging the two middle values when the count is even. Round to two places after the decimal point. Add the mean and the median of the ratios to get 2.05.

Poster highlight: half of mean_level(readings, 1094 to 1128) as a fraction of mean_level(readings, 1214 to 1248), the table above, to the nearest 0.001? 0.486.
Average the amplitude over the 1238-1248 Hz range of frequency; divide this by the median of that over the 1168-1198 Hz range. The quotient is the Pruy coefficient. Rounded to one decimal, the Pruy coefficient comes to 1.4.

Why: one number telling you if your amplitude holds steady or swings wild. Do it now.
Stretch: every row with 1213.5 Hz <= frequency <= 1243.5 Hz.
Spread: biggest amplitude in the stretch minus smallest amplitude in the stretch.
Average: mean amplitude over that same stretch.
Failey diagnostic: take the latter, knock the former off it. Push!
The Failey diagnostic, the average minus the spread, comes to 6.3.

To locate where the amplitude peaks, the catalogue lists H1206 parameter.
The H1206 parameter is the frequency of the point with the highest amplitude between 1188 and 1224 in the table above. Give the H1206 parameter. 1216 Hz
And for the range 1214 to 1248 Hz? 1236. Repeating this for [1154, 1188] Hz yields 1161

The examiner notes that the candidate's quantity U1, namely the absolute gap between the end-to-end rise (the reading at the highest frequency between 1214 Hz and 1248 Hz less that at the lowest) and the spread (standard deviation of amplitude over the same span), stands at 0.4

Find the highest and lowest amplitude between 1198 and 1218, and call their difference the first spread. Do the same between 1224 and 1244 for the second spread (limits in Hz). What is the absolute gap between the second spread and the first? 1.8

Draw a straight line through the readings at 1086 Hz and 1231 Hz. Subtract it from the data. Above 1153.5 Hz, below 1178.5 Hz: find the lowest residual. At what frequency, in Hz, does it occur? 1176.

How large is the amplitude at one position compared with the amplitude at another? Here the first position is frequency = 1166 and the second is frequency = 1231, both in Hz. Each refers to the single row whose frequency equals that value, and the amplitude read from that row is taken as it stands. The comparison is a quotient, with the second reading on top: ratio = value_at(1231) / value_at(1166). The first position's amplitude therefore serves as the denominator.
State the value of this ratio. 0.83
